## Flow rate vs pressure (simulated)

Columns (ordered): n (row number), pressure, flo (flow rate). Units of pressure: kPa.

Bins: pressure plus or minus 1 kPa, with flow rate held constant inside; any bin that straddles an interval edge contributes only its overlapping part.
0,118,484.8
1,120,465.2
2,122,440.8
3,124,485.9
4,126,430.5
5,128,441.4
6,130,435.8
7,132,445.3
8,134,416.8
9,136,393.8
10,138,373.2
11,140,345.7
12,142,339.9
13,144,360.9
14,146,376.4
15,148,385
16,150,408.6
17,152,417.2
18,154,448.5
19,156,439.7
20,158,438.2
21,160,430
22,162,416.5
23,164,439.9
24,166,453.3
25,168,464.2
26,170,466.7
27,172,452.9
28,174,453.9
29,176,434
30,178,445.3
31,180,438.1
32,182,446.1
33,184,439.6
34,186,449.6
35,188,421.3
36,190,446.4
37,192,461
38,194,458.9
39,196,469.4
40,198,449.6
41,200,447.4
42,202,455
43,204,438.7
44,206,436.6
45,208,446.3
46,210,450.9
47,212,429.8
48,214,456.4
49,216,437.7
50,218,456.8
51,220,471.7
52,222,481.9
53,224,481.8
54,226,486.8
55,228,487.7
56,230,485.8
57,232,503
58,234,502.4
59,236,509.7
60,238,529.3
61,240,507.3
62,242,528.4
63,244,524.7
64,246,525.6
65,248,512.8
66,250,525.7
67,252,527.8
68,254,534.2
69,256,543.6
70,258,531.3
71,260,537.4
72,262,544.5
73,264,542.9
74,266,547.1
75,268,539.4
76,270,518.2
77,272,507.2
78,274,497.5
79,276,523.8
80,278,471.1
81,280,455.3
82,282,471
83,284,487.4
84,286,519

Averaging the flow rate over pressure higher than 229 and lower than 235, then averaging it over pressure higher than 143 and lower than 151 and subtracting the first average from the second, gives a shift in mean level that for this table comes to -114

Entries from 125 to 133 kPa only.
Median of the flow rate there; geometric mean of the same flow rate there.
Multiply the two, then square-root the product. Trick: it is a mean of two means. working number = 438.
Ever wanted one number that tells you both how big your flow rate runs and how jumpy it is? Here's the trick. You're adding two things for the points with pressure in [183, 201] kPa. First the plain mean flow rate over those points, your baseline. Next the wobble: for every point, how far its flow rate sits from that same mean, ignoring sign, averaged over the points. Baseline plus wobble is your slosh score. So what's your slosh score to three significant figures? 459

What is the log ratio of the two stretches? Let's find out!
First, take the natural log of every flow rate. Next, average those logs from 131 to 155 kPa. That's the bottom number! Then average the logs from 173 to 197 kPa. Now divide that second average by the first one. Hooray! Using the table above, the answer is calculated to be 1.022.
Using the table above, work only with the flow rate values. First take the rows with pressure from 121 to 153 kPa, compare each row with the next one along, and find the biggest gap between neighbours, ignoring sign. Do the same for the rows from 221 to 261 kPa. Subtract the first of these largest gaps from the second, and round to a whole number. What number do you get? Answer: -33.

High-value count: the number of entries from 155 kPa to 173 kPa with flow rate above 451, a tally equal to 4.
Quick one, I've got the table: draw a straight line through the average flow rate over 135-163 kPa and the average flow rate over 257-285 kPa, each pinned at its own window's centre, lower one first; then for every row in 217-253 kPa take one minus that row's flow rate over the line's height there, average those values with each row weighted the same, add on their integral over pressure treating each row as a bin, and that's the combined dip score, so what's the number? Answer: -1.8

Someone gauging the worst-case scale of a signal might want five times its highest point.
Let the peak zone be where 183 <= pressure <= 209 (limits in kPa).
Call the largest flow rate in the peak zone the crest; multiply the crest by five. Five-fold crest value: 2347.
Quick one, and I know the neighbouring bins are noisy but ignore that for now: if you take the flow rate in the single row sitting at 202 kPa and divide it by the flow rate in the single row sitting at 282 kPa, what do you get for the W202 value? 0.97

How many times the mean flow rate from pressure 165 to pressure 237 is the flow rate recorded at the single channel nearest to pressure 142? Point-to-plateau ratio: 0.74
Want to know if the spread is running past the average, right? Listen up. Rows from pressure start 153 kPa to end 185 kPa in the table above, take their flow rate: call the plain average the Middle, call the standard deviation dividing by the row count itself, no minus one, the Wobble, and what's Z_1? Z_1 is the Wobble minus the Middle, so -432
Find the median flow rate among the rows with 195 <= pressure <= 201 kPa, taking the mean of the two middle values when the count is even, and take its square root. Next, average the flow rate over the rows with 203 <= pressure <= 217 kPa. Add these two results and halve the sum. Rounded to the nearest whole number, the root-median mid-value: 232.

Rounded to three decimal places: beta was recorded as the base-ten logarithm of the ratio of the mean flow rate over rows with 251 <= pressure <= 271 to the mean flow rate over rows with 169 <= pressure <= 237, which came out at 0.068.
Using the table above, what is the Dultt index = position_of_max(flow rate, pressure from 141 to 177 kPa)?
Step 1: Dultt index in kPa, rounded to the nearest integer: 170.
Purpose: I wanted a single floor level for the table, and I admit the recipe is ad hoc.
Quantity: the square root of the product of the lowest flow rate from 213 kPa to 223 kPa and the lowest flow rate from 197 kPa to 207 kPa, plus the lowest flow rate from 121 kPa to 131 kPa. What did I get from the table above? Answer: 868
